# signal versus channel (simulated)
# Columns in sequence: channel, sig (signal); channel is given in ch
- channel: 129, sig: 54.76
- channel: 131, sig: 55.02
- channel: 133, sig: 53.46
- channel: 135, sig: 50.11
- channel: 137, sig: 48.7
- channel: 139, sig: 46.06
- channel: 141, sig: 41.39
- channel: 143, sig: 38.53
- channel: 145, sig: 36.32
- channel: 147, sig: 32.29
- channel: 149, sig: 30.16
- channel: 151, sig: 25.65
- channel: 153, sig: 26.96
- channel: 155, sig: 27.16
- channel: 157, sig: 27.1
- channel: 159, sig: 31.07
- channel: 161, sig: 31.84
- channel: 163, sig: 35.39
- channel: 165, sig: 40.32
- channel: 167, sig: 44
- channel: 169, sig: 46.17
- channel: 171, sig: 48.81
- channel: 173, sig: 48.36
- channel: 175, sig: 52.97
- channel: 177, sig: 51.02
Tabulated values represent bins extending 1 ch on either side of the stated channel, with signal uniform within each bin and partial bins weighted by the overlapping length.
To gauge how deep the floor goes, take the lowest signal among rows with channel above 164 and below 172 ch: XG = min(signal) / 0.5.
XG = 81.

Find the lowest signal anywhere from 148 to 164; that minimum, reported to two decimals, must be 25.65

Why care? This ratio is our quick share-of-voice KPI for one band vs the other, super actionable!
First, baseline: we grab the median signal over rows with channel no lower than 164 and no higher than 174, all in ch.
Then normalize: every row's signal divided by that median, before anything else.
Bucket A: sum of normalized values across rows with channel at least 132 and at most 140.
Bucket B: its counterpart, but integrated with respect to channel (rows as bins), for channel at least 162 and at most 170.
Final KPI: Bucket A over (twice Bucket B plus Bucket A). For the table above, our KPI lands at 0.23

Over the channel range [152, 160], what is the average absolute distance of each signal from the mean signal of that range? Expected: 1.5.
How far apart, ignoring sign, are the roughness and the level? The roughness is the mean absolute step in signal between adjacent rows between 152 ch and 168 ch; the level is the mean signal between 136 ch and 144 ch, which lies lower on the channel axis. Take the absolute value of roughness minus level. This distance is 41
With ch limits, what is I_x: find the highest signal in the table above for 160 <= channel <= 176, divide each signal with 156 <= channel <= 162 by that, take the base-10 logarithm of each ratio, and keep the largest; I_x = -0.22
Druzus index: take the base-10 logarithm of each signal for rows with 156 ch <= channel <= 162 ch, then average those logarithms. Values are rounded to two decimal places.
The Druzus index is 1.48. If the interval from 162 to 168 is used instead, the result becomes 1.60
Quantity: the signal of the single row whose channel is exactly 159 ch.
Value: 31.07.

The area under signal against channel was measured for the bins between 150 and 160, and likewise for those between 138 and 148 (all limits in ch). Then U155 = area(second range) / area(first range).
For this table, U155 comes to 1.4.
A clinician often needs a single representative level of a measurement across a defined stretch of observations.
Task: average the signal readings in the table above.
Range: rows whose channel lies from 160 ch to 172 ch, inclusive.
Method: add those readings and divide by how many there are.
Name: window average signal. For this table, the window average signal 41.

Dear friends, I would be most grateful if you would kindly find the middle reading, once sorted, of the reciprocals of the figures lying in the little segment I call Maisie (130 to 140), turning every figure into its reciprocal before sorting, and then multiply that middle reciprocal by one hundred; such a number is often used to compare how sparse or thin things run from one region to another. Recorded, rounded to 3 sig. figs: 2.00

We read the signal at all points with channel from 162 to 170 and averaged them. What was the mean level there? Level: 41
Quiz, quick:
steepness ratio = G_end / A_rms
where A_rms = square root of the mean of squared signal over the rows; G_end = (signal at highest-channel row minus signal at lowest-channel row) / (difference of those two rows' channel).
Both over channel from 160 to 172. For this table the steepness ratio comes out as 0.04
